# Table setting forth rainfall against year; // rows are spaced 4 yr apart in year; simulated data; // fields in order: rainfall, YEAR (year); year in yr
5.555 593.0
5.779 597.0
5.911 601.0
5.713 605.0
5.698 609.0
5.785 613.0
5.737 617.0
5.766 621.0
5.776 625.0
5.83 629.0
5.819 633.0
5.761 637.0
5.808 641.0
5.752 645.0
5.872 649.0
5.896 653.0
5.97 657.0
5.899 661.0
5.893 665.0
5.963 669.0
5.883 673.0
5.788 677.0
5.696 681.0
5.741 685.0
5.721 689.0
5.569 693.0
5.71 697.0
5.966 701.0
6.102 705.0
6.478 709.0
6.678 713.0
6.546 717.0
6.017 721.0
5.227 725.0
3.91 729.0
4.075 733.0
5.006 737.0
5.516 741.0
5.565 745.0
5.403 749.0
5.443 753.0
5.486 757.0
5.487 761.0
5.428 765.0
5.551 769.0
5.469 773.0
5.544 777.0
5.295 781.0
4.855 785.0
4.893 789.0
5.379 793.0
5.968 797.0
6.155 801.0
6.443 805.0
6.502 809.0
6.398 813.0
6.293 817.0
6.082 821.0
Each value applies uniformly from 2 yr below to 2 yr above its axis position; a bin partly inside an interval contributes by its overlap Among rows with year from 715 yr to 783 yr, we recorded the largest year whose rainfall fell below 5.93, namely 781.0 yr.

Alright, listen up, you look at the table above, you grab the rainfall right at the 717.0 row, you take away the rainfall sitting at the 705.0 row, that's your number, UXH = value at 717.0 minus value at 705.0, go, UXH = 0.44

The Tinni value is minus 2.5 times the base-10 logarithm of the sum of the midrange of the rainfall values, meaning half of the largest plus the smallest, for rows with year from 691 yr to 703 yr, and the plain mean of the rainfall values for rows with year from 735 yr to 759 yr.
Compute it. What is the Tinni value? -2.62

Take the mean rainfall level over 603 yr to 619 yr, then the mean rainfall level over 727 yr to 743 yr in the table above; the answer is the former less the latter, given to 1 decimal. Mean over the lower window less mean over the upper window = 1.1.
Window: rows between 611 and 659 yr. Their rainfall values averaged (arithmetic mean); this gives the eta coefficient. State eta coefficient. 5.81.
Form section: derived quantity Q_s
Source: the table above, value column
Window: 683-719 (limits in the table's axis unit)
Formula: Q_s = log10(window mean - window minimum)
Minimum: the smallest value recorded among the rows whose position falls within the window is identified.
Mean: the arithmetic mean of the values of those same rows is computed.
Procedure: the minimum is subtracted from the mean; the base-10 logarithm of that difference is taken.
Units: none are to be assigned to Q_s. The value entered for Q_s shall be -0.31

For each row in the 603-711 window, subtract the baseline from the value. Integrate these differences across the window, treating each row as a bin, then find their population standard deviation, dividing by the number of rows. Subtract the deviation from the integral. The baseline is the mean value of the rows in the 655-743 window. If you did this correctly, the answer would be 15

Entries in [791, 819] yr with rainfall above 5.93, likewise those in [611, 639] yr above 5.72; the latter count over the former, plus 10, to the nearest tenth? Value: 11.2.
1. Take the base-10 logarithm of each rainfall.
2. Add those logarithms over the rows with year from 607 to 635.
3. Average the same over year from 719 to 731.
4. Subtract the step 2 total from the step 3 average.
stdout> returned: -4.6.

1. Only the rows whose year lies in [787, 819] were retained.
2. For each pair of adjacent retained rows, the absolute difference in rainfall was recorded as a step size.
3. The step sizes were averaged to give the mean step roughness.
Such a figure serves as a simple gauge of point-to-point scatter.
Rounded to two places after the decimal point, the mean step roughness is 0.26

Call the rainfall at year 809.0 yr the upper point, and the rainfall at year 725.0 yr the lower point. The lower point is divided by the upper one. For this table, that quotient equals 0.80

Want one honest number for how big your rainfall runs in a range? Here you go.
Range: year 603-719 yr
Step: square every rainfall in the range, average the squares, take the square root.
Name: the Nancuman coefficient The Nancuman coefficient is 5.90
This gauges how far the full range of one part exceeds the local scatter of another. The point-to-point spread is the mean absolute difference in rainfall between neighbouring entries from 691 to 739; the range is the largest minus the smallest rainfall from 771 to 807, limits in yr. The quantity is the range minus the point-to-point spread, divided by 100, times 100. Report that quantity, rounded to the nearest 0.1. 1.1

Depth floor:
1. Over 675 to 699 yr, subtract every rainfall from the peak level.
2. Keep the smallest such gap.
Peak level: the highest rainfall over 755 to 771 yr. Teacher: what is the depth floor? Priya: -0.24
